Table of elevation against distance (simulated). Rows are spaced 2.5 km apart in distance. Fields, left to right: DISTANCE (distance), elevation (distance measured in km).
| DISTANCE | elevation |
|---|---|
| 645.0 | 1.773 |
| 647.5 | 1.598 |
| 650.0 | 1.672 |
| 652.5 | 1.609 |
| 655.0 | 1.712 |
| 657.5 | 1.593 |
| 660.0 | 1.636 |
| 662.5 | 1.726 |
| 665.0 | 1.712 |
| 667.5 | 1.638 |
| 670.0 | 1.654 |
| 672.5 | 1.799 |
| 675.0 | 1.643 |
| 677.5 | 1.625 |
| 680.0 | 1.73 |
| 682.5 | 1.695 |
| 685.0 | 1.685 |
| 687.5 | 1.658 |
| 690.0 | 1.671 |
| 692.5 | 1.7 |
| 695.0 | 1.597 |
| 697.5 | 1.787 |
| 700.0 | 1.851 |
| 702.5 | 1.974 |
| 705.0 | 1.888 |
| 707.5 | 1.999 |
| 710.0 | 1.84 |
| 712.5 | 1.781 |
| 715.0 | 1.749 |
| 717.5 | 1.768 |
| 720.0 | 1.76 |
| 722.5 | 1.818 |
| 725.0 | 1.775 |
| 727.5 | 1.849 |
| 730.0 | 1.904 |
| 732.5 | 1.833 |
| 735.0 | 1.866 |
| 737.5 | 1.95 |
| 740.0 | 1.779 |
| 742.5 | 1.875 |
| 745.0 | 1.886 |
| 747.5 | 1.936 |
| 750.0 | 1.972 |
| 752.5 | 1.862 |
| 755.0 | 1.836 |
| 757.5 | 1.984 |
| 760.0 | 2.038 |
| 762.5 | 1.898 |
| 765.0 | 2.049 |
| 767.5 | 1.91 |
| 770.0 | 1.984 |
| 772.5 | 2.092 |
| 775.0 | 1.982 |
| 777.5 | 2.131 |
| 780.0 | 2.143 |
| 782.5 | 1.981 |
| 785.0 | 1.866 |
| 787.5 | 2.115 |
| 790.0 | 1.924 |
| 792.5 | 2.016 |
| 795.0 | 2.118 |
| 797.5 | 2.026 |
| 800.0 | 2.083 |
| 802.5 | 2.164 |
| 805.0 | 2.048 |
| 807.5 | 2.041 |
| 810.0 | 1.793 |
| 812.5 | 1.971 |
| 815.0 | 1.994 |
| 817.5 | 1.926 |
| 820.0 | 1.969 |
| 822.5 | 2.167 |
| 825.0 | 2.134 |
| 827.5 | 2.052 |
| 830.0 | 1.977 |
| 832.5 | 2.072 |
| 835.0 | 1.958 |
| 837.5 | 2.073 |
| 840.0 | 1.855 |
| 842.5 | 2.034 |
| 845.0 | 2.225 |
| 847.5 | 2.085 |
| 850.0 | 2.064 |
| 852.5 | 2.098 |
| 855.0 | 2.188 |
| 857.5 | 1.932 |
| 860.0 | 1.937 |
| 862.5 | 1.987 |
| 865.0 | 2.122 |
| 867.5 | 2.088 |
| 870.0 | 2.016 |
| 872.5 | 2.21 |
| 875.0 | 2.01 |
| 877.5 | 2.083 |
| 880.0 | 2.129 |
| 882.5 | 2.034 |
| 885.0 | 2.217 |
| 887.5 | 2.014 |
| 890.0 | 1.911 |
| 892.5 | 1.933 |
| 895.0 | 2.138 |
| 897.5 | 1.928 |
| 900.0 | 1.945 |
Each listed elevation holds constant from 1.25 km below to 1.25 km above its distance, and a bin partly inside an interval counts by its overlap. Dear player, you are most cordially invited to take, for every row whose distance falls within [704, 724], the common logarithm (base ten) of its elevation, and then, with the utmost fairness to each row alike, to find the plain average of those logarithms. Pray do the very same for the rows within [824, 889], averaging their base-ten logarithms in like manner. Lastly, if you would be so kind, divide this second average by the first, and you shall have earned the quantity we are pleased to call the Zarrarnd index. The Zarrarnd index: 1.20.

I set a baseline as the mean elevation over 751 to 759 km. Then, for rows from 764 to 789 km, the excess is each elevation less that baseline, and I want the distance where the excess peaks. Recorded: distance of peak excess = 780.0 km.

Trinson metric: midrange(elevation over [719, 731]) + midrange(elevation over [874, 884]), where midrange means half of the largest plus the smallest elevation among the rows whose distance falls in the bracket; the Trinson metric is 3.9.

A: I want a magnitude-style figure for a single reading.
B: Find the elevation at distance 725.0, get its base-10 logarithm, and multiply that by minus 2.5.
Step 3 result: -0.62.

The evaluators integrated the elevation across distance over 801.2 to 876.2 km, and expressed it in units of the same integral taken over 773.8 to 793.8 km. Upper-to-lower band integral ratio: 3.8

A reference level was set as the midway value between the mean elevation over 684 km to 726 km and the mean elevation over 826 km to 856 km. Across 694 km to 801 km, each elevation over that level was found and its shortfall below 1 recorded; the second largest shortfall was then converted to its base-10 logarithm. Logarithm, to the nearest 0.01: -1.05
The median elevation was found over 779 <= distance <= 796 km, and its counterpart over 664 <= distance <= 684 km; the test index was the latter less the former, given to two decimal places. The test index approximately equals -0.34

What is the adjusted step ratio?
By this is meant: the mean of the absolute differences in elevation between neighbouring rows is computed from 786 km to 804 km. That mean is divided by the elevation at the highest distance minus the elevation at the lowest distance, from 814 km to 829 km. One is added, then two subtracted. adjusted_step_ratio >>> 0.8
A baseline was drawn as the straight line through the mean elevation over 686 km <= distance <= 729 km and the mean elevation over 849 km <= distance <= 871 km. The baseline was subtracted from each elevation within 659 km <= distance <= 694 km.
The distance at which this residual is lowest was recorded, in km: 677.5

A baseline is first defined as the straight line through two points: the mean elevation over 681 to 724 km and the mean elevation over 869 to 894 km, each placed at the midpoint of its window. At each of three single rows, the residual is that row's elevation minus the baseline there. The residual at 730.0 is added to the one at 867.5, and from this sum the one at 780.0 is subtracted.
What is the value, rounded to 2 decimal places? -0.11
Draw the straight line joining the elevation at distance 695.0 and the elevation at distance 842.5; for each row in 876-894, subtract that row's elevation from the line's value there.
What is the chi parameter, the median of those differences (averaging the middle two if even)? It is 0.12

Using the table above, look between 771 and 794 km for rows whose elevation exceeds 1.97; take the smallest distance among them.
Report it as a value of 772.5 km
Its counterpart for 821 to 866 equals 822.5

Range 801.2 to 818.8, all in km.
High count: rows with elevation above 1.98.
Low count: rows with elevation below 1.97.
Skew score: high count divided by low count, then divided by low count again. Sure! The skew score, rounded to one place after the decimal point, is 1.0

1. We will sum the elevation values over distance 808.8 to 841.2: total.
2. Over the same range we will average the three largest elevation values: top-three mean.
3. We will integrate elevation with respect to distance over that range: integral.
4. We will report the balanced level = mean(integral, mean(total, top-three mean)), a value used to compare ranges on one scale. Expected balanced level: 39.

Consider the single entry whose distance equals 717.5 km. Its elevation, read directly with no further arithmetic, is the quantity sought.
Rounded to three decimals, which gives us 1.768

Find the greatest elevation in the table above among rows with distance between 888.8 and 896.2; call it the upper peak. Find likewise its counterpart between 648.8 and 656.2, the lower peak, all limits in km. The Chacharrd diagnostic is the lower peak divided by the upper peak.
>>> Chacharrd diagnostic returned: 0.80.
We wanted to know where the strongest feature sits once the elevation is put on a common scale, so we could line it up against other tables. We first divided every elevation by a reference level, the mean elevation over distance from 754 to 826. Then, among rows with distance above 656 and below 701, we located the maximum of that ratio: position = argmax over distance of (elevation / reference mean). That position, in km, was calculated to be 700.0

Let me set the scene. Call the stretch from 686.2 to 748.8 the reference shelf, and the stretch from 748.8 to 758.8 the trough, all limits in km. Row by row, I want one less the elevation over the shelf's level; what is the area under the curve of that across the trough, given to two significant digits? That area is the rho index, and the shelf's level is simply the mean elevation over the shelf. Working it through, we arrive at -0.52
